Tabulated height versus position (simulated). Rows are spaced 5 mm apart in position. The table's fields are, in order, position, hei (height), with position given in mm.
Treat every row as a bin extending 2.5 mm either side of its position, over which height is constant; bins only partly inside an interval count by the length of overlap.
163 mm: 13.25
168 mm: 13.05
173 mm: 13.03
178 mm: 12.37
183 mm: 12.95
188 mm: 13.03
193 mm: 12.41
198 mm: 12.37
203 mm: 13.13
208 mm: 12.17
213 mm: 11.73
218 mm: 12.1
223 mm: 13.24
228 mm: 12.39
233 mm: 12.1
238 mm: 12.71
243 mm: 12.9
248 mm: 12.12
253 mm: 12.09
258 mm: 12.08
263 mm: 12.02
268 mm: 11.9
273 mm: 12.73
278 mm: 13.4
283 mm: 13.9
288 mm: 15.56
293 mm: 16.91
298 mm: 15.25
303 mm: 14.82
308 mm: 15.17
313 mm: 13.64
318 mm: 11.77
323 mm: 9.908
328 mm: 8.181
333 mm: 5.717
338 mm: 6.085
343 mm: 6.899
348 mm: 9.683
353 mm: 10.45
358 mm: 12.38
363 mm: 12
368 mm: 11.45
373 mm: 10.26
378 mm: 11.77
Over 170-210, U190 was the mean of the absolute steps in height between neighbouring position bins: 0.53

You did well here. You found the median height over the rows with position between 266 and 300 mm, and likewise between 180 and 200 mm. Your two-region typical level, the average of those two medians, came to 13.3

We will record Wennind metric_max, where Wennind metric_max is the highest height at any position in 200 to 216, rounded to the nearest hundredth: 13.13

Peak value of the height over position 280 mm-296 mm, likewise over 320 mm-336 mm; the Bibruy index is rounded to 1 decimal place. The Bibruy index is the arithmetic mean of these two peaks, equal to 13.4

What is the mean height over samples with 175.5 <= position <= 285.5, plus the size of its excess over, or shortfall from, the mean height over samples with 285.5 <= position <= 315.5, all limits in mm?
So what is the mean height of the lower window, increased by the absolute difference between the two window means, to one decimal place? 15.2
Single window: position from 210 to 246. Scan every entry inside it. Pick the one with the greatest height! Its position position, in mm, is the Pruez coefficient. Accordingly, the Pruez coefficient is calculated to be 223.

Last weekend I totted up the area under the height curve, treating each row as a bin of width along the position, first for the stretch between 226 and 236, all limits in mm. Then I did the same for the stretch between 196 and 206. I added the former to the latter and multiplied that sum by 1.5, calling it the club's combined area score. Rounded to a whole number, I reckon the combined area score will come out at 375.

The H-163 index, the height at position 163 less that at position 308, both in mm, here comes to -1.9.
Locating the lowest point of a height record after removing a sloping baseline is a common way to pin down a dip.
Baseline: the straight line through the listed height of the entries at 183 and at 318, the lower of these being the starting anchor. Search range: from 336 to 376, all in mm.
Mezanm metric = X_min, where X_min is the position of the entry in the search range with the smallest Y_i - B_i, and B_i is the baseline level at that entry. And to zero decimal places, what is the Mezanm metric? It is 338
